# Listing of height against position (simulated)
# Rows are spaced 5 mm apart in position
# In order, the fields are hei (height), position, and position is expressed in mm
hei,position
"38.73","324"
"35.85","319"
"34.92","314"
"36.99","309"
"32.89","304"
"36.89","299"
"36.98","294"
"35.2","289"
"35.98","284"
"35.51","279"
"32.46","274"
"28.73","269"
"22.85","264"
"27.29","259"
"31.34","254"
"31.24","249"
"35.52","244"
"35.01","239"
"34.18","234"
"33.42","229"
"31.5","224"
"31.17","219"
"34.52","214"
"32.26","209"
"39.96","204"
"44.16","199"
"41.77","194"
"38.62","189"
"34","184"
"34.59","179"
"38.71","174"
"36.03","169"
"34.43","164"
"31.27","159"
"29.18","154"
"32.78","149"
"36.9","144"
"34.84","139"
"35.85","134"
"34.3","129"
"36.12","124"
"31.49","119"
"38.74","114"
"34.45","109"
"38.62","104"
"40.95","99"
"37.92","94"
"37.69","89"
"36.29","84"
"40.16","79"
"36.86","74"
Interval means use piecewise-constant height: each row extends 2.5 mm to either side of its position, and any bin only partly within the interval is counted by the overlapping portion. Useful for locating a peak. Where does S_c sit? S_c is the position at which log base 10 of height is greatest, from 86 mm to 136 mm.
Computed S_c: 99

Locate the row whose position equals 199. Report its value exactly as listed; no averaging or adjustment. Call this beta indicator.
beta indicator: 44.16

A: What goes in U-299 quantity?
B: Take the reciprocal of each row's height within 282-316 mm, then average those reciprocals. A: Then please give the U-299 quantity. 0.0281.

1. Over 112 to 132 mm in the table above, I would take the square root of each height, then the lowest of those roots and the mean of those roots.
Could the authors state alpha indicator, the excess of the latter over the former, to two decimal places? 0.31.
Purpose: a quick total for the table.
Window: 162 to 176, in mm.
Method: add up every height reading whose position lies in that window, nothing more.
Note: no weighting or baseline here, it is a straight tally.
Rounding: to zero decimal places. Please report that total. 109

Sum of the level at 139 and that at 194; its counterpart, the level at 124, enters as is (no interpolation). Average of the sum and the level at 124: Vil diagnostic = 56.4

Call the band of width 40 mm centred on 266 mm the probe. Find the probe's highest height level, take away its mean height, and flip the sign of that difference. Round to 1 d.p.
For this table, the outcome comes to -5.3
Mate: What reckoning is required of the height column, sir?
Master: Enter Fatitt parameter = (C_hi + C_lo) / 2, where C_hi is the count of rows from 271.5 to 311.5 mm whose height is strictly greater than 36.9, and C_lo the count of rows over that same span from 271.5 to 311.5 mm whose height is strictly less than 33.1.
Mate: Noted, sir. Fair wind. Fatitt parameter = 2.0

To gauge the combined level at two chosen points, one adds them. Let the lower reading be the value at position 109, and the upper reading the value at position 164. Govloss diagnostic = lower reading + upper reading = 68.9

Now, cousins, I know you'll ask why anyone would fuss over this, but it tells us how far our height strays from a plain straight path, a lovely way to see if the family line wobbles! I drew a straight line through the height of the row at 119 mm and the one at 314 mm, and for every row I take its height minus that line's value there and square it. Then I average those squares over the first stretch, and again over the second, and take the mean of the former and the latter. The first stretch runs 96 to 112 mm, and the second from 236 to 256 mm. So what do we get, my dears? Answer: 29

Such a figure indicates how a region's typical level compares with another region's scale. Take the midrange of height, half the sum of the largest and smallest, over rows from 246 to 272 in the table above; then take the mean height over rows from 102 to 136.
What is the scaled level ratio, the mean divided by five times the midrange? 0.263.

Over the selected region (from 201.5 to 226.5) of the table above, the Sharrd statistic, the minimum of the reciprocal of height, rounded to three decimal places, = 0.025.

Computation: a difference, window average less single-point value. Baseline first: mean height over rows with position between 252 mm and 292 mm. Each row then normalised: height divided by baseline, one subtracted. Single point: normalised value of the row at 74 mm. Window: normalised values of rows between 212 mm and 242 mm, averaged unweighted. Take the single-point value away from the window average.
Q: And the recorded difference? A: -0.11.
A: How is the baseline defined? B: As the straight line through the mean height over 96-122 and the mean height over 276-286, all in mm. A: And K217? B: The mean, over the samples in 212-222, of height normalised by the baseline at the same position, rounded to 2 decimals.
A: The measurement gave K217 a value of 0.91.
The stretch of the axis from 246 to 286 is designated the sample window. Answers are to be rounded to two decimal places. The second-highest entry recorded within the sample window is 35.51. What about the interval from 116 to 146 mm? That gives 36.12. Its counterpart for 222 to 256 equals 35.01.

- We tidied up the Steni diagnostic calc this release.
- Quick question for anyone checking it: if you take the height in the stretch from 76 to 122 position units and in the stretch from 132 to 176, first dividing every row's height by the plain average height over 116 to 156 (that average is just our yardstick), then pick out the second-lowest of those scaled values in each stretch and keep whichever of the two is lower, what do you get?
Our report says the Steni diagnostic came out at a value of 0.92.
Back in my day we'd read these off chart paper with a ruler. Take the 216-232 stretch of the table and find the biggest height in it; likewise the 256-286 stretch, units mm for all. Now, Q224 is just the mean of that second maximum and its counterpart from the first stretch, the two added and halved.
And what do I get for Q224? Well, 34.7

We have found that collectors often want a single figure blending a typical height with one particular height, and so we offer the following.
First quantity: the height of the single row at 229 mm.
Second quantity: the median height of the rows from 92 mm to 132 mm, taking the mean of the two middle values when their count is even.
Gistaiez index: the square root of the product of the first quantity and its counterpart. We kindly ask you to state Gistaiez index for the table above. 35.2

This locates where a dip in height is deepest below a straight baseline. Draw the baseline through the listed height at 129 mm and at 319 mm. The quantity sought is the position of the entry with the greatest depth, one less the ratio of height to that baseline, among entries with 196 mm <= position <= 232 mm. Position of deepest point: 219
